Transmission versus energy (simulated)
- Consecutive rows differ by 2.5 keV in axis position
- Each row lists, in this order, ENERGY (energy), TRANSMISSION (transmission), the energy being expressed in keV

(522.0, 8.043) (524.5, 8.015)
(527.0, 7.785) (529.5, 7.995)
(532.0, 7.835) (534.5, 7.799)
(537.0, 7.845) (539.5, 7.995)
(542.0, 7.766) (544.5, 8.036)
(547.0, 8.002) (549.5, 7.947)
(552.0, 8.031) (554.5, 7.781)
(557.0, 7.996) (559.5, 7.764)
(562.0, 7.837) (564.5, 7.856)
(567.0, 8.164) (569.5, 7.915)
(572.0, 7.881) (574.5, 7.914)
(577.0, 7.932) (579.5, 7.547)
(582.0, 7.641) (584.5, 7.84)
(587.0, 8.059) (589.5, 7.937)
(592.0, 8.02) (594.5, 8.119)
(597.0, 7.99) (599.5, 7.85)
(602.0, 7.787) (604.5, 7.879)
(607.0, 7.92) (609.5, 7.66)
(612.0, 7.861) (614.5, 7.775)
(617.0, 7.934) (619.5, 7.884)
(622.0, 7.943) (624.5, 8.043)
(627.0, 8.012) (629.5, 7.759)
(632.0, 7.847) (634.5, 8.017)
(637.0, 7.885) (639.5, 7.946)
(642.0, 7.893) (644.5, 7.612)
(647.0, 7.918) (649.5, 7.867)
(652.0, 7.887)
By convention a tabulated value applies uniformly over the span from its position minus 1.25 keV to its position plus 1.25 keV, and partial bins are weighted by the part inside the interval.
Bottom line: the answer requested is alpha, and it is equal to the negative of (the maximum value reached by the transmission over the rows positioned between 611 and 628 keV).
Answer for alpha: -8.04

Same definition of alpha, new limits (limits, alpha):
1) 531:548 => -8.04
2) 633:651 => -8.02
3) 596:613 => -7.99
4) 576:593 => -8.06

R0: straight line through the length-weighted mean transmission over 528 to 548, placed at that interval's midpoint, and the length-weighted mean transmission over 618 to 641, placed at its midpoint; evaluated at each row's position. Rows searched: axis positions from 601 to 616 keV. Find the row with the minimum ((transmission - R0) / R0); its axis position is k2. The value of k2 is 609.5 keV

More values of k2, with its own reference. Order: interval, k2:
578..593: 579.5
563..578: 564.5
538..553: 542.0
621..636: 629.5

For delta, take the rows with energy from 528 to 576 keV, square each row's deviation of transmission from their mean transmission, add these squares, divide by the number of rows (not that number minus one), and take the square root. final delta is 0.107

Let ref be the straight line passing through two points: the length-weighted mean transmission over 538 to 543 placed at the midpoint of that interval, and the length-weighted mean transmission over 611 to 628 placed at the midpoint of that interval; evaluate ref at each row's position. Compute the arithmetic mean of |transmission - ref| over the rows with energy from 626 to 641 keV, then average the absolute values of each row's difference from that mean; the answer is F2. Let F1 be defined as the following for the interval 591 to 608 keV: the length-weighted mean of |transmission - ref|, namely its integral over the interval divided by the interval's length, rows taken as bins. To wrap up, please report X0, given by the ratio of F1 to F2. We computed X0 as 2.7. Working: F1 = 0.09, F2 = 0.034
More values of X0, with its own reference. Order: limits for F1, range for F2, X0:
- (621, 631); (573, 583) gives 0.7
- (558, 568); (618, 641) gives 3.1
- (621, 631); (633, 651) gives 1.5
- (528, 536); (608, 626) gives 1.2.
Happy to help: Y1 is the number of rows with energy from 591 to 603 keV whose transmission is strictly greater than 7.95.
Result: 3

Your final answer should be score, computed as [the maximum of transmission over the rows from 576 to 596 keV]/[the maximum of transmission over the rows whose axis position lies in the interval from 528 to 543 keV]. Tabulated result 1.016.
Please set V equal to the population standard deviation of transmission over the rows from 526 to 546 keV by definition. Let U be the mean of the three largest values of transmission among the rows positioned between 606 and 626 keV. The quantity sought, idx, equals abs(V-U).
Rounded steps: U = 7.97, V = 0.10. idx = 7.87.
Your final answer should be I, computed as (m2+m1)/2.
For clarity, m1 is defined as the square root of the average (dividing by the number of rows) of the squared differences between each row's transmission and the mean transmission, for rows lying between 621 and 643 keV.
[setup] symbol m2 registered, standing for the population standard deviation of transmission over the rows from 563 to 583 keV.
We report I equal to 0.131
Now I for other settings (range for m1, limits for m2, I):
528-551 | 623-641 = 0.096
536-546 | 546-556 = 0.103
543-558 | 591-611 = 0.111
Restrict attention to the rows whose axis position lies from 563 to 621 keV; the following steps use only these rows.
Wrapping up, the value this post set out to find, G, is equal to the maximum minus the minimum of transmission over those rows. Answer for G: 0.62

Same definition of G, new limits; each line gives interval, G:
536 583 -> 0.62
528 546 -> 0.27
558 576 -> 0.40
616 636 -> 0.28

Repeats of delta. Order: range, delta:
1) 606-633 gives 0.108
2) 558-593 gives 0.153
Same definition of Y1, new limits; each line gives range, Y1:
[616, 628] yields 2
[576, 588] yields 1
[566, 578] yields 1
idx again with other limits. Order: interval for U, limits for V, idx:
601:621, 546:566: 7.81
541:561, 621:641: 7.93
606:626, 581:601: 7.83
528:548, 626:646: 7.88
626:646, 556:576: 7.88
